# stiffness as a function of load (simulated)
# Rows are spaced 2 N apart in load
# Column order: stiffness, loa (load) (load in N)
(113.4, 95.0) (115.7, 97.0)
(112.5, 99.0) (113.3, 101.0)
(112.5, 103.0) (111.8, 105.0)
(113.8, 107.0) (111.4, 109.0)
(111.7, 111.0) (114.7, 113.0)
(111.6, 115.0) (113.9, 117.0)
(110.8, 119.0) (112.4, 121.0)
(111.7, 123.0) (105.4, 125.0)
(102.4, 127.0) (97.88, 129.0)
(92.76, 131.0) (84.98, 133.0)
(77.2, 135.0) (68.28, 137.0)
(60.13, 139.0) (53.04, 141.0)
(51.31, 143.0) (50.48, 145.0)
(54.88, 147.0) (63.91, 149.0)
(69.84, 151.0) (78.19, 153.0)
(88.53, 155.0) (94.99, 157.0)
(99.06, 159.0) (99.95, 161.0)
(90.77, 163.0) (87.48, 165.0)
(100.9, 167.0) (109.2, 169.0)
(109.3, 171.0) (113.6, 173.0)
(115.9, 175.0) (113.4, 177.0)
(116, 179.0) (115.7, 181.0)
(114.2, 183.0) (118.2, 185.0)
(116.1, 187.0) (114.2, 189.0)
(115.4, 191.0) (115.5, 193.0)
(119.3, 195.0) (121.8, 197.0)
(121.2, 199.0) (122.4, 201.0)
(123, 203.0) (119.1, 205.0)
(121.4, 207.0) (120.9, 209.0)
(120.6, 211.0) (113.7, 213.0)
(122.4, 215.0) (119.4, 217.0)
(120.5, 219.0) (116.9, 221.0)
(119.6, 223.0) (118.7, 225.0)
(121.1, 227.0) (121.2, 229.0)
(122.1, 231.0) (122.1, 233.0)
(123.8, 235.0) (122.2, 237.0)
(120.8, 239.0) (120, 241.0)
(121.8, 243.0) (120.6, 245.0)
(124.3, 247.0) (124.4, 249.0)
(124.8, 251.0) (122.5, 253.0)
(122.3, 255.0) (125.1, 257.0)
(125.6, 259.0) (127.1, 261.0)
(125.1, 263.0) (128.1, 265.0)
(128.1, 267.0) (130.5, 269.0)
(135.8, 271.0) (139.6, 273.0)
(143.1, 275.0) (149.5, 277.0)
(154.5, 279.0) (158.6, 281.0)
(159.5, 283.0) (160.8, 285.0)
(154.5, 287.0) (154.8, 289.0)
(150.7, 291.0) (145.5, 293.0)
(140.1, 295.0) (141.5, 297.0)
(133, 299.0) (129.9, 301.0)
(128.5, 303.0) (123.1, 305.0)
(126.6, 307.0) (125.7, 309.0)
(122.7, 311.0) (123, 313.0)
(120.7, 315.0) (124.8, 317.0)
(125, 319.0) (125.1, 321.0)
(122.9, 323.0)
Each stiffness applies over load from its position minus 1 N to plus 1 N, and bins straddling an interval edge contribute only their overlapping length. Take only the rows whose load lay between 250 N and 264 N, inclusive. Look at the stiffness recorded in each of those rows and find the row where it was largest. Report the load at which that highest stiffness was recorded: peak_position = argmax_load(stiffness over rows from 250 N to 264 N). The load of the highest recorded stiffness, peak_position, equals 261.0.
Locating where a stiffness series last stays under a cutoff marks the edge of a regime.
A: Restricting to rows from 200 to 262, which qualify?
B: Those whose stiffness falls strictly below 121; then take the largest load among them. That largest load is 245.0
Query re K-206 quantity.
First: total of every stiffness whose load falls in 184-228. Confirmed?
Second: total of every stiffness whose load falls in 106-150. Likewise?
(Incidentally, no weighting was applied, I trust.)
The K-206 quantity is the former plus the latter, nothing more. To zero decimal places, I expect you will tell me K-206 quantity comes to 4596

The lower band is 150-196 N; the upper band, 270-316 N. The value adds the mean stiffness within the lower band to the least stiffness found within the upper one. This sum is 226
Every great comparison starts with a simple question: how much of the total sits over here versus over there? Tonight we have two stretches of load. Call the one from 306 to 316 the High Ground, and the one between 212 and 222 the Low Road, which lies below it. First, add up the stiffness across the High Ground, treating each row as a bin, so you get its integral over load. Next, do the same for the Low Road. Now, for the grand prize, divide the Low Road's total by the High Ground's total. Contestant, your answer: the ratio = 0.96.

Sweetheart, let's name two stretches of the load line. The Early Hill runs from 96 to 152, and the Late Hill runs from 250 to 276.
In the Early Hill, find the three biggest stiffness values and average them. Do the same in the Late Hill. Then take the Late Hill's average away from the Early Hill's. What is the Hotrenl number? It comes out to -25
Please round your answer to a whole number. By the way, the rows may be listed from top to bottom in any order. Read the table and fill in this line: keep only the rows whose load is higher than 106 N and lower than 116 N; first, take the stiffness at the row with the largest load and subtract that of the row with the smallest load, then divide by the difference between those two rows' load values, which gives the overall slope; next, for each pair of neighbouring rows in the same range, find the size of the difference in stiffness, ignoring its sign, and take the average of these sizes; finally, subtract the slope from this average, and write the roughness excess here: 2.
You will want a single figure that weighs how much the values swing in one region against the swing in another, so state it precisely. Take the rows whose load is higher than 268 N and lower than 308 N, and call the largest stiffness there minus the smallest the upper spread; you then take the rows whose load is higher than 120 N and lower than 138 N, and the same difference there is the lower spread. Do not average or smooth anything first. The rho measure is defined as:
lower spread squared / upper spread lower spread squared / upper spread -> 52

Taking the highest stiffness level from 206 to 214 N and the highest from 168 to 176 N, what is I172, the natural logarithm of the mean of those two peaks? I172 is 4.78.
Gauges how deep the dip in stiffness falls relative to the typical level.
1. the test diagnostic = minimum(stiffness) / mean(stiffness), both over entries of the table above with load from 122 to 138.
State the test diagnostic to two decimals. 0.74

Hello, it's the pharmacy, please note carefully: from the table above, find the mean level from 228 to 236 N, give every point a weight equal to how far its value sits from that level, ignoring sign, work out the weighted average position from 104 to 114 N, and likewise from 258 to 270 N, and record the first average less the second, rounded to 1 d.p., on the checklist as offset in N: -156.1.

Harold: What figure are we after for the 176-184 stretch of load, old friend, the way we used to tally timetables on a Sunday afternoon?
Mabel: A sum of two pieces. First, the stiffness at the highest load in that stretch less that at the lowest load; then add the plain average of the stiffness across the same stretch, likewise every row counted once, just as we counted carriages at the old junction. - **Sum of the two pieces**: 116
